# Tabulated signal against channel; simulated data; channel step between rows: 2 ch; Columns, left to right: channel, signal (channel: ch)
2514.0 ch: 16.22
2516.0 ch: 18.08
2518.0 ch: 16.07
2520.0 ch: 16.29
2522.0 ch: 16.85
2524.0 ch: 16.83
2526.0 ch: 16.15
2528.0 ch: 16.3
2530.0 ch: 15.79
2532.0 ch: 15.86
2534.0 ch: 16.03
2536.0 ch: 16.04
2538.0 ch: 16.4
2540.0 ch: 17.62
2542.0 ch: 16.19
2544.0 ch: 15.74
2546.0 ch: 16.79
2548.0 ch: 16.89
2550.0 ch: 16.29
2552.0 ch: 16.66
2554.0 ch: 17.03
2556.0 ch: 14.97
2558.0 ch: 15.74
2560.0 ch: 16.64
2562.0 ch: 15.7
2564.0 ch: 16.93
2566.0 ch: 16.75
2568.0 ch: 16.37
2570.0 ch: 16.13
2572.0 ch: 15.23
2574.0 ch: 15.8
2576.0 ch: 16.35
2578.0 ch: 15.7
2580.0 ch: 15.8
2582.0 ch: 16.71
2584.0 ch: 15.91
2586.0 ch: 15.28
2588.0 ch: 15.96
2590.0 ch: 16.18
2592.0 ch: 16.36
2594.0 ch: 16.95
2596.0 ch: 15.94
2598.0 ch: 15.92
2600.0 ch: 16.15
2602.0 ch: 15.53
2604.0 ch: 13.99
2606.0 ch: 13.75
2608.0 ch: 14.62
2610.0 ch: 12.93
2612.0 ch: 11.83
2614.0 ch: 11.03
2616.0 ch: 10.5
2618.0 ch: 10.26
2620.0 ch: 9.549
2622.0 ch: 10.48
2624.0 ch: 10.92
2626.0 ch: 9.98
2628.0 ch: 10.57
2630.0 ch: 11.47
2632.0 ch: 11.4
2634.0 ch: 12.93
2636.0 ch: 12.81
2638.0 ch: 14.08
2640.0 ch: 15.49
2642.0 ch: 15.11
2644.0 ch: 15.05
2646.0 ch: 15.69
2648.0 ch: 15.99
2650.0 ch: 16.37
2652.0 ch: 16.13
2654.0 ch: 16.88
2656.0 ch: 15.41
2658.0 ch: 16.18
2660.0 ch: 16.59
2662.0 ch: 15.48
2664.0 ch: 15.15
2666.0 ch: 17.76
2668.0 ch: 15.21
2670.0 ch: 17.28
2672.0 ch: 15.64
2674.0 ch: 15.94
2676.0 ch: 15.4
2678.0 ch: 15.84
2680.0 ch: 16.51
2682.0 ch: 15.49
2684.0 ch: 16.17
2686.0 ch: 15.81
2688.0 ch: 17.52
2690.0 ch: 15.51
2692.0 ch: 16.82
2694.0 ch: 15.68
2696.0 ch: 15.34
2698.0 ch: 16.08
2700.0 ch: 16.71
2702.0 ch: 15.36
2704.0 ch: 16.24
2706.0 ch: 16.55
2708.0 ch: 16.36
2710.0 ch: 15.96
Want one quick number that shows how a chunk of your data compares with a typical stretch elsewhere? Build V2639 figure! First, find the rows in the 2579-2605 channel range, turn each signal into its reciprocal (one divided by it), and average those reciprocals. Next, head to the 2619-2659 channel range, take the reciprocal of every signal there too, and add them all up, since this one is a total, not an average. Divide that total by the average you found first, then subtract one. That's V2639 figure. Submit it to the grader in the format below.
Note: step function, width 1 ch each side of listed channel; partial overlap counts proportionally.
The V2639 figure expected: 23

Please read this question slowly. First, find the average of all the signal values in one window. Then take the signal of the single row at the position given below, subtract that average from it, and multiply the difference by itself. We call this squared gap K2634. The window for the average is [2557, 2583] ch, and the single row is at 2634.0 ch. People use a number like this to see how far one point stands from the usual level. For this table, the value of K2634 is 10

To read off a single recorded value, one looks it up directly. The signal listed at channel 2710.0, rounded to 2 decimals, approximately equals 15.96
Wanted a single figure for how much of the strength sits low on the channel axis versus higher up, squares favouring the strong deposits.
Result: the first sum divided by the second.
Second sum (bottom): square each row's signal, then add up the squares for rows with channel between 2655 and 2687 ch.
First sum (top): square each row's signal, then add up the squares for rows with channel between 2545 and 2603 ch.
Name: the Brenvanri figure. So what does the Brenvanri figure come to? 1.8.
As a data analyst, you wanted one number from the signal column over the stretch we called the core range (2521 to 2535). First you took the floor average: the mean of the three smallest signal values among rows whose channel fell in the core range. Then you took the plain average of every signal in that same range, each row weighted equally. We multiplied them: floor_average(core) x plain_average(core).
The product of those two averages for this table 258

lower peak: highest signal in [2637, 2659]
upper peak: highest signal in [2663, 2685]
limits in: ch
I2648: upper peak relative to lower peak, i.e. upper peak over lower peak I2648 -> 1.05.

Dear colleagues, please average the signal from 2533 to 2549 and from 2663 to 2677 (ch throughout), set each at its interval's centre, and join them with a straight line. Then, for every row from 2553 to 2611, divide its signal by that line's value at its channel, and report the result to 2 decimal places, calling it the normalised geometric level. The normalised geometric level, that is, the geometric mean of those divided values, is 0.96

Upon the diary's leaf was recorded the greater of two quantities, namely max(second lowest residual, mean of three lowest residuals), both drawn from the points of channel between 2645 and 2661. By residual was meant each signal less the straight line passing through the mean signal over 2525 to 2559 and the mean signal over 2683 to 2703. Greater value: -0.5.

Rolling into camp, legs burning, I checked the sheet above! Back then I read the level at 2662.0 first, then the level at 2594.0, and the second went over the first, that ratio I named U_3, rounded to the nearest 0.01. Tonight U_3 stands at 1.09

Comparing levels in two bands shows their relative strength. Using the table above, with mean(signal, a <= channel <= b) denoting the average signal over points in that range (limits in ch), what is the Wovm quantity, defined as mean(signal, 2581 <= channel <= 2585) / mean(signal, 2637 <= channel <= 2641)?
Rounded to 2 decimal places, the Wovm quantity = 1.10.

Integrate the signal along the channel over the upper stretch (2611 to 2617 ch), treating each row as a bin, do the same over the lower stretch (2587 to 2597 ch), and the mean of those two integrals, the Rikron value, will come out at 115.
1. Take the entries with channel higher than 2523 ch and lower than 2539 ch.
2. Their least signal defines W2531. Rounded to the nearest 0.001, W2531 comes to 15.790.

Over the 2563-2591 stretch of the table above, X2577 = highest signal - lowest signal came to 1.7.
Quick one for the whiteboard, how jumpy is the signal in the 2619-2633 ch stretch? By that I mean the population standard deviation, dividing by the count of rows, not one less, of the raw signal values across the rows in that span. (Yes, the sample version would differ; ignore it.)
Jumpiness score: 0.65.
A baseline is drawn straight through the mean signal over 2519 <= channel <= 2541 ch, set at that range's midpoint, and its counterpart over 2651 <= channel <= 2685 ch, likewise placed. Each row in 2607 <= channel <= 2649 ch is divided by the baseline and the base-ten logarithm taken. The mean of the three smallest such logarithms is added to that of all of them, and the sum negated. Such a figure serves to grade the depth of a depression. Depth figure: 0.33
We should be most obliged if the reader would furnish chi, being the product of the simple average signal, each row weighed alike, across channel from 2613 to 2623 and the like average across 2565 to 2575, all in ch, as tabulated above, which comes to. 166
